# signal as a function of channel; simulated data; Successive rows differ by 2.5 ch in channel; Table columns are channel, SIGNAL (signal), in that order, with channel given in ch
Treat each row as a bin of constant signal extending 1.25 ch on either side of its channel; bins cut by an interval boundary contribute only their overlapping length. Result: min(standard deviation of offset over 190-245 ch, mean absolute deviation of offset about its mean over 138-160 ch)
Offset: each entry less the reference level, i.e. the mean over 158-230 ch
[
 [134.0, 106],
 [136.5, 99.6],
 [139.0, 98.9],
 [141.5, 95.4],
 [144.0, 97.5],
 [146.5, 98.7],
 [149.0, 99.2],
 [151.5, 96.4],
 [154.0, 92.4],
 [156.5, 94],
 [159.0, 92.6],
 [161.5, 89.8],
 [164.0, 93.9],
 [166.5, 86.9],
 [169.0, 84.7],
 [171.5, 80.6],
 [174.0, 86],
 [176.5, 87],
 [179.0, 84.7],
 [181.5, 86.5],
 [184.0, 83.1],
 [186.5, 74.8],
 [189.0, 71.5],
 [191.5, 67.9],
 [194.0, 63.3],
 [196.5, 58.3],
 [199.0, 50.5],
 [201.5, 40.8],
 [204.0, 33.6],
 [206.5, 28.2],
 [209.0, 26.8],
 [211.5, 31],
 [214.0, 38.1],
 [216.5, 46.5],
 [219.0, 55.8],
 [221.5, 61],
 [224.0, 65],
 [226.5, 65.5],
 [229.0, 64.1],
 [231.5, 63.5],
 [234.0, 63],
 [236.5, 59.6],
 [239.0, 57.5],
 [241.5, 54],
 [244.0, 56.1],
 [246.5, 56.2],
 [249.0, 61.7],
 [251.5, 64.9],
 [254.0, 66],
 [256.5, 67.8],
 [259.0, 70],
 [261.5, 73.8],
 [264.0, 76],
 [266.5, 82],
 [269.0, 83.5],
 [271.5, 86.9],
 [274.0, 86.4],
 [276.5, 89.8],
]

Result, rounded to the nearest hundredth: 2.24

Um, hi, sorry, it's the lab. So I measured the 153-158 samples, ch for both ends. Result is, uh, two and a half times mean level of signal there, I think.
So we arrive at 233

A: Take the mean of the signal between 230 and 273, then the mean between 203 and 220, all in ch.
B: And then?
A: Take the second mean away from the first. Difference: 30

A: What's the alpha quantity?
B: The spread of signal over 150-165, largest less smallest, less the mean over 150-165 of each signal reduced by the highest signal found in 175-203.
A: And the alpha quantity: 0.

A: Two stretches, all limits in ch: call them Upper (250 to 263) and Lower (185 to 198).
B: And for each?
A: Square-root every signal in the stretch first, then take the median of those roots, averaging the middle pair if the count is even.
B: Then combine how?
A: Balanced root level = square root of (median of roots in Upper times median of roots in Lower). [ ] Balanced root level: 8.24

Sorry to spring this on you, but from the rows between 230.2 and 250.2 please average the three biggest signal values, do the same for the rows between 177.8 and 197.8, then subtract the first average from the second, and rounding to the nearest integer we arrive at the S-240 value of 22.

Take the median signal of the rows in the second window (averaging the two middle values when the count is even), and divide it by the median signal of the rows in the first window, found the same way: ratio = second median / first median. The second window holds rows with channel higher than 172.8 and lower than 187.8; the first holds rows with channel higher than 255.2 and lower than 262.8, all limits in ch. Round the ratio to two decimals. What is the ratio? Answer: 1.22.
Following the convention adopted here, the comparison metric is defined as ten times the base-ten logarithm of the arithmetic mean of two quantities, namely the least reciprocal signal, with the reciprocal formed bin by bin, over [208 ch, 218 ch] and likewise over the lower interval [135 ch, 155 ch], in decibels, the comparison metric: -18.0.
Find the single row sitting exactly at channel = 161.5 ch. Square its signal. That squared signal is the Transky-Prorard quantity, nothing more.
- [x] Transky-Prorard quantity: 8064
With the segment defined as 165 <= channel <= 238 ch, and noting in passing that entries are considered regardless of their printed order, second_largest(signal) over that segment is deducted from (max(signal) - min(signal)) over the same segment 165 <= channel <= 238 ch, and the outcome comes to -27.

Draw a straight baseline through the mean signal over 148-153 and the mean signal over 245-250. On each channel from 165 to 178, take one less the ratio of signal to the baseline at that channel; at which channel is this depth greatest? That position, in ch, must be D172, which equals 171.5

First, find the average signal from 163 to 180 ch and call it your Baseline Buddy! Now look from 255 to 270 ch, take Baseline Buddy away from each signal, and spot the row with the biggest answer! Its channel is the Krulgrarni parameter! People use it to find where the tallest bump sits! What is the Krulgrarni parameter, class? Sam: 269.0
